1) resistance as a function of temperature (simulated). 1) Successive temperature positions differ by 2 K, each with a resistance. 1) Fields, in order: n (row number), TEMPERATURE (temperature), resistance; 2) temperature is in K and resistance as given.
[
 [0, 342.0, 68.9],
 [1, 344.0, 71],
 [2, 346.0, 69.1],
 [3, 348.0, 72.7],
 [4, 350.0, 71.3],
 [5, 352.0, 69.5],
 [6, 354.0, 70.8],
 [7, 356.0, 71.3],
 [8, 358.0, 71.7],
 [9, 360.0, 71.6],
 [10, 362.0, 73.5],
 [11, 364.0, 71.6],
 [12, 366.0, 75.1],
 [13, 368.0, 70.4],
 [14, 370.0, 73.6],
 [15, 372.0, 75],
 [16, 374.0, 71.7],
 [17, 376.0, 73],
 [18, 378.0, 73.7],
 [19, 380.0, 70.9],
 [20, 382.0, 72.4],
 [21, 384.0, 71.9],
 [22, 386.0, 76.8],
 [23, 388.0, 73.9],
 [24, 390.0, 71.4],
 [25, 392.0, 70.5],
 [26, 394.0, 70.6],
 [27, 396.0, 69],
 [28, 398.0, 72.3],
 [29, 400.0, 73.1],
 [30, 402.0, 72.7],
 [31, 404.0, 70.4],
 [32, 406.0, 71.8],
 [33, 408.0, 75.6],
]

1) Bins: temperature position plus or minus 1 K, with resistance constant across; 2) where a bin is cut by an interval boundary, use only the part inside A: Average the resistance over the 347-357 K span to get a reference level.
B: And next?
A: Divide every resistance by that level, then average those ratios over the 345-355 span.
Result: 0.99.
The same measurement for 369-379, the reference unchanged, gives 1.03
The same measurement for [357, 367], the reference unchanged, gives 1.02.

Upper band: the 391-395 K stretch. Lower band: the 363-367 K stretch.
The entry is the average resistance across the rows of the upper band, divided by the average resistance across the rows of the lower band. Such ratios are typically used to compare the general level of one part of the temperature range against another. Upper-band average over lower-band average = 0.96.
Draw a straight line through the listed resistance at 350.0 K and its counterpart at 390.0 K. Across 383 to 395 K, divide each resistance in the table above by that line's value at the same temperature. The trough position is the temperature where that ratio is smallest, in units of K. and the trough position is 392.0 K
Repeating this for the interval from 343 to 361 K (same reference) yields 346.0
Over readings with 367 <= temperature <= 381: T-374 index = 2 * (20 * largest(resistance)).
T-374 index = 3000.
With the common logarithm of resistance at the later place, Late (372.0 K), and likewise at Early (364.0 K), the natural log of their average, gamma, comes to 0.623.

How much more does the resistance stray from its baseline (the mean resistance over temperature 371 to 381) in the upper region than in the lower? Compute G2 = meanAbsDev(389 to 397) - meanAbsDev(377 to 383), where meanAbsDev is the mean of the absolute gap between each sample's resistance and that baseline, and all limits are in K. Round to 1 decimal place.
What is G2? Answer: 1.4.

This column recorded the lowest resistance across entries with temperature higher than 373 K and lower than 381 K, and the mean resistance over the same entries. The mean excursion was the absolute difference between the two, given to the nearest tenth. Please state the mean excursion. 1.4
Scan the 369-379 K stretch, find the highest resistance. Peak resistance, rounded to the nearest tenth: 75.0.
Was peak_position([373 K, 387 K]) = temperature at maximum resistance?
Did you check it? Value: 386.0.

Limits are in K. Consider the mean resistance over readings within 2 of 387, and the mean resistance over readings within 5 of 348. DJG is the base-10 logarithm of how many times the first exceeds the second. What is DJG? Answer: 0.028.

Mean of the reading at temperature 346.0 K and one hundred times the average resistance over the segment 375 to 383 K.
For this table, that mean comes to 3660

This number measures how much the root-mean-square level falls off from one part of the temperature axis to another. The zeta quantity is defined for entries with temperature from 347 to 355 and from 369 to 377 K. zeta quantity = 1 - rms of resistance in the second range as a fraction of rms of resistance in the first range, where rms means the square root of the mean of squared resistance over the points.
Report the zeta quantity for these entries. -0.032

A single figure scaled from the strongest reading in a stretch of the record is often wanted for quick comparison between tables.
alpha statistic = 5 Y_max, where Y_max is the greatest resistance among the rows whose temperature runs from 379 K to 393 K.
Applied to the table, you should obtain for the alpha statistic 384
